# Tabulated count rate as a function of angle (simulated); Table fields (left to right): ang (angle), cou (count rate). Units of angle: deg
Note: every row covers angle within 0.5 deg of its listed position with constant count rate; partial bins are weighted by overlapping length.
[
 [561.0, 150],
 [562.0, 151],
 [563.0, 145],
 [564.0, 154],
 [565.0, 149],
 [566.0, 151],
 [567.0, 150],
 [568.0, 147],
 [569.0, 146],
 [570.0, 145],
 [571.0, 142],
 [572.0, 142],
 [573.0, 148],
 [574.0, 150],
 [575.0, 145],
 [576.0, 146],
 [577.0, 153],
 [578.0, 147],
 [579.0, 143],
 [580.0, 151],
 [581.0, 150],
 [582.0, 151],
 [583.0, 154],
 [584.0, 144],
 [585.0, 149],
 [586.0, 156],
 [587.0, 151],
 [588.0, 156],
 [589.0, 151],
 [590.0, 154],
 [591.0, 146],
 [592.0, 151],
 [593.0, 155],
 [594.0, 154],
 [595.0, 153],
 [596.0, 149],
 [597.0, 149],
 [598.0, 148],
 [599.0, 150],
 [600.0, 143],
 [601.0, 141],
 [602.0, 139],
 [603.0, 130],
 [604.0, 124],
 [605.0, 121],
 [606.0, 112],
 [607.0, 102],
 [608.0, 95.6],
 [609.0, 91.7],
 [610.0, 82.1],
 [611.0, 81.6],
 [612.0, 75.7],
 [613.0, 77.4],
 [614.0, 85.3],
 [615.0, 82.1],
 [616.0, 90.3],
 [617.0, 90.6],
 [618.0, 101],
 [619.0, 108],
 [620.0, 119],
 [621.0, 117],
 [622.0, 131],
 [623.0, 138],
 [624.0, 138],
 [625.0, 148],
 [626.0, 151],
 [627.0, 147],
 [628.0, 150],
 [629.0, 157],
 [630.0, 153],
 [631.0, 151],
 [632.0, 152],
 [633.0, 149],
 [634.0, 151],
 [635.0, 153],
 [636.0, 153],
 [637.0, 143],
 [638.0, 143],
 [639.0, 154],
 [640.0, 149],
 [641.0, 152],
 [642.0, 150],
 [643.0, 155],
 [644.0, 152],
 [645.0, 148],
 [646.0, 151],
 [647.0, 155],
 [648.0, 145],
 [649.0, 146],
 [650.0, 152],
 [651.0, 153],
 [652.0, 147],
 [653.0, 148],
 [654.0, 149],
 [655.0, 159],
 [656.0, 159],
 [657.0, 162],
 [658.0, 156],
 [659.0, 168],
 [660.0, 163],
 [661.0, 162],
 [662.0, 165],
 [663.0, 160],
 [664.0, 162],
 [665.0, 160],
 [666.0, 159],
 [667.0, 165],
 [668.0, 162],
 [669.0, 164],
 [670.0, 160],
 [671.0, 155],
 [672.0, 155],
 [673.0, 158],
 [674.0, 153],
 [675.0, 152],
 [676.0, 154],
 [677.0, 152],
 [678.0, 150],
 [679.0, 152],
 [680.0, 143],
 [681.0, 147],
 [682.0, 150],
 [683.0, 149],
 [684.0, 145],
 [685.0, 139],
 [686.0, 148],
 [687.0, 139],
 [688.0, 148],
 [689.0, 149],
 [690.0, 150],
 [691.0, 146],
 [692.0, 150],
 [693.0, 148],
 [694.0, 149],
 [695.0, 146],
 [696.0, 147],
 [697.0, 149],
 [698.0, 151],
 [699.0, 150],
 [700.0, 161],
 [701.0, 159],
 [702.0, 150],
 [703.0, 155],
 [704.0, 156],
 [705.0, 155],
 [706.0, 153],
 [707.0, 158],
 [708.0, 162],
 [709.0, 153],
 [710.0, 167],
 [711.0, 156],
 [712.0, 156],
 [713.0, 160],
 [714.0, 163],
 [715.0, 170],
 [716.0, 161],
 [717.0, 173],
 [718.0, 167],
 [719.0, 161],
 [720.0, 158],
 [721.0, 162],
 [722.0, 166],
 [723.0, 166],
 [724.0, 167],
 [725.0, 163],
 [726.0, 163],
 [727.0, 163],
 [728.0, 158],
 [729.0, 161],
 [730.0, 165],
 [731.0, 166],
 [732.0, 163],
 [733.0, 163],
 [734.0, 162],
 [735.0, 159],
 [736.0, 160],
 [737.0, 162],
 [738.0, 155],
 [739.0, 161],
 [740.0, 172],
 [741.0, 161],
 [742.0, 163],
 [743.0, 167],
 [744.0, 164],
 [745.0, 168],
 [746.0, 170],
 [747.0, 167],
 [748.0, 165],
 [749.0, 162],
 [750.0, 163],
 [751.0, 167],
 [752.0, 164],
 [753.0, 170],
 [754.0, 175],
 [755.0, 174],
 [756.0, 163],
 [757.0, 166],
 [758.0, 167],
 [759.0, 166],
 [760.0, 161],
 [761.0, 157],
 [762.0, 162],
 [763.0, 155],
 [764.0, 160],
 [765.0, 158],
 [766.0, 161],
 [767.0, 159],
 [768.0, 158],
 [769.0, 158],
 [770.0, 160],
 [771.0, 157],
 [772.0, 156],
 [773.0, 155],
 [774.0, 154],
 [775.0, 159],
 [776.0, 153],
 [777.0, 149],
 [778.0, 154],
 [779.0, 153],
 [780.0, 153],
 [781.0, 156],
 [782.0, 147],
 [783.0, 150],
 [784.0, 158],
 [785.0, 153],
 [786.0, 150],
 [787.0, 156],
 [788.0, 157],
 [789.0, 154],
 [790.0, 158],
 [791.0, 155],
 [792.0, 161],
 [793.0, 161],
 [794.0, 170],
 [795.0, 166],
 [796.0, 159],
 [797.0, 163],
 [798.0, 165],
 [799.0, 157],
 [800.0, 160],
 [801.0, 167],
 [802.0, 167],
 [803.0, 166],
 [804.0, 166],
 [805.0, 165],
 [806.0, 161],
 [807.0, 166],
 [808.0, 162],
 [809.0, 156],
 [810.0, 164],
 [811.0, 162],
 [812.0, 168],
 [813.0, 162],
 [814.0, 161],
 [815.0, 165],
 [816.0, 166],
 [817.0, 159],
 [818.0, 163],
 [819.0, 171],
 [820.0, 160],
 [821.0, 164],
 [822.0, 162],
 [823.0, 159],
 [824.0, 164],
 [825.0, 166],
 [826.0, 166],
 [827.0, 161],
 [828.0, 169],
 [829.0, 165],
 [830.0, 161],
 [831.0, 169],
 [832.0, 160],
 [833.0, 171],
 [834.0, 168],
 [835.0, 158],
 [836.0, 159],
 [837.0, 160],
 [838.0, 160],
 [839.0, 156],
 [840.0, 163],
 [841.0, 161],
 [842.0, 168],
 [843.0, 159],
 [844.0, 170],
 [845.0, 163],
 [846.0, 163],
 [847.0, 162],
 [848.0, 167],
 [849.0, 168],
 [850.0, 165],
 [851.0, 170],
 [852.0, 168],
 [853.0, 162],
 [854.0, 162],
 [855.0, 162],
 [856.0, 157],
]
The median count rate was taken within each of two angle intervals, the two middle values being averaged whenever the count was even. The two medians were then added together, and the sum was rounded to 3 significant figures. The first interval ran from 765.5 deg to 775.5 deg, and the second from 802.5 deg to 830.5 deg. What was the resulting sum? 322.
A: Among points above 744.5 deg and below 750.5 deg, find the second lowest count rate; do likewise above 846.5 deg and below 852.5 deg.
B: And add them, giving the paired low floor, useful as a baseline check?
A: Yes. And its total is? 328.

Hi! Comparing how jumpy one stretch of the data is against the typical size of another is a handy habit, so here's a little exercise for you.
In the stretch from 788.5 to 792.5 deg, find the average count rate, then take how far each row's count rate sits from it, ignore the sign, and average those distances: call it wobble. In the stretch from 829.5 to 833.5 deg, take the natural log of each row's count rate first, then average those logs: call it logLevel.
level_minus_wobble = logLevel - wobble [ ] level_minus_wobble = 2.6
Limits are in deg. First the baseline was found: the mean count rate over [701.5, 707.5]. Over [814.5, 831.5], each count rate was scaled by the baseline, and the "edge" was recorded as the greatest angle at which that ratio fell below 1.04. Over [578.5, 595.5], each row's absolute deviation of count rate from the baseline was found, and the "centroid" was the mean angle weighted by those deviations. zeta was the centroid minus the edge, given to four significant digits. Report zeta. -238.0 deg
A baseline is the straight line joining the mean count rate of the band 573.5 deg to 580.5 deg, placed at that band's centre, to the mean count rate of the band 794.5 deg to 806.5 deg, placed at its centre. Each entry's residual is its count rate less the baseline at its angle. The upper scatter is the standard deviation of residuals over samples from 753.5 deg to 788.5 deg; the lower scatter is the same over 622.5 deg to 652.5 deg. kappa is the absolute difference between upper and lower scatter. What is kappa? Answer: 2.3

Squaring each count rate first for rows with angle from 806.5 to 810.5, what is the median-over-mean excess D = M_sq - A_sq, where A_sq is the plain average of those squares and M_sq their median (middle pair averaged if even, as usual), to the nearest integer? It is 312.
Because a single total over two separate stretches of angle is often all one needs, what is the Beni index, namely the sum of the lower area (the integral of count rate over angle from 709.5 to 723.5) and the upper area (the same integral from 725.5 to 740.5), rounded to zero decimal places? 4719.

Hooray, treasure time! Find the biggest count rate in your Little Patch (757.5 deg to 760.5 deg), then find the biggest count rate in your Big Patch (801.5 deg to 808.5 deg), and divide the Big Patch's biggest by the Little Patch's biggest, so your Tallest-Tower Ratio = 1.00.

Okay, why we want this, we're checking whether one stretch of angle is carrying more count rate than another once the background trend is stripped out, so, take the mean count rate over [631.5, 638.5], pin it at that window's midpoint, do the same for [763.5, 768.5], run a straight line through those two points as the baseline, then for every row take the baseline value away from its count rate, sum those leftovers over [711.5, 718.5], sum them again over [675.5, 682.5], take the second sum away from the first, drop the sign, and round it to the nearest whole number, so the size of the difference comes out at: 83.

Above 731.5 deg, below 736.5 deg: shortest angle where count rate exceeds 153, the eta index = 732.0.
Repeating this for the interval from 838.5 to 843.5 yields 839.0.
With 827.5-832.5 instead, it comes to 828.0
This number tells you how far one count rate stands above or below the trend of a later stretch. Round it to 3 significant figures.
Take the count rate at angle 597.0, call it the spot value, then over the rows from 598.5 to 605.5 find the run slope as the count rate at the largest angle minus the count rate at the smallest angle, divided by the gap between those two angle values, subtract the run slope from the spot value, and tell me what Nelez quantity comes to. 154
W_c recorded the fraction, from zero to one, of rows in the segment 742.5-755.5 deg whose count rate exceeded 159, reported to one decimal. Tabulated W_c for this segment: 1.0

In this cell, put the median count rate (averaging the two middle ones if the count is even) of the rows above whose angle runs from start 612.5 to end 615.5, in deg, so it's 82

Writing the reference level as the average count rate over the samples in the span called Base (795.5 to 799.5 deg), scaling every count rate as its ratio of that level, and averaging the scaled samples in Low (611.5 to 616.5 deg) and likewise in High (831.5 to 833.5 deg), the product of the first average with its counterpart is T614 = 0.52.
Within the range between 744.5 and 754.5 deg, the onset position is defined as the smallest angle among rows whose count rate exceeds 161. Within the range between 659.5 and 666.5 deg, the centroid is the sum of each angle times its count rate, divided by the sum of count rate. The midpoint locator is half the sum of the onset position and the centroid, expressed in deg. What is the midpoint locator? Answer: 704.0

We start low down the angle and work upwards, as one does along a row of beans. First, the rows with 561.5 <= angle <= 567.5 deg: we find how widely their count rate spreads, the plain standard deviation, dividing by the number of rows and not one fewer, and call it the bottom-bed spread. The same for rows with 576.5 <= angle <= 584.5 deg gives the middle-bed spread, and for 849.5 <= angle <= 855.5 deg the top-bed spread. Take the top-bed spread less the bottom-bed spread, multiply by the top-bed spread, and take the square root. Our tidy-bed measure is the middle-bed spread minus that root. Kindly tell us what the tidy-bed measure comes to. 2.6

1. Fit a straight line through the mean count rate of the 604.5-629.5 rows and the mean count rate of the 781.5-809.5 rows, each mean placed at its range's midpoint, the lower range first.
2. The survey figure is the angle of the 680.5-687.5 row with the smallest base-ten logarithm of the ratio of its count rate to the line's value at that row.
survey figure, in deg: 687.0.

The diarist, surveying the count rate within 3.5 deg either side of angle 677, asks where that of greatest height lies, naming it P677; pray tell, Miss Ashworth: 676.0 deg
